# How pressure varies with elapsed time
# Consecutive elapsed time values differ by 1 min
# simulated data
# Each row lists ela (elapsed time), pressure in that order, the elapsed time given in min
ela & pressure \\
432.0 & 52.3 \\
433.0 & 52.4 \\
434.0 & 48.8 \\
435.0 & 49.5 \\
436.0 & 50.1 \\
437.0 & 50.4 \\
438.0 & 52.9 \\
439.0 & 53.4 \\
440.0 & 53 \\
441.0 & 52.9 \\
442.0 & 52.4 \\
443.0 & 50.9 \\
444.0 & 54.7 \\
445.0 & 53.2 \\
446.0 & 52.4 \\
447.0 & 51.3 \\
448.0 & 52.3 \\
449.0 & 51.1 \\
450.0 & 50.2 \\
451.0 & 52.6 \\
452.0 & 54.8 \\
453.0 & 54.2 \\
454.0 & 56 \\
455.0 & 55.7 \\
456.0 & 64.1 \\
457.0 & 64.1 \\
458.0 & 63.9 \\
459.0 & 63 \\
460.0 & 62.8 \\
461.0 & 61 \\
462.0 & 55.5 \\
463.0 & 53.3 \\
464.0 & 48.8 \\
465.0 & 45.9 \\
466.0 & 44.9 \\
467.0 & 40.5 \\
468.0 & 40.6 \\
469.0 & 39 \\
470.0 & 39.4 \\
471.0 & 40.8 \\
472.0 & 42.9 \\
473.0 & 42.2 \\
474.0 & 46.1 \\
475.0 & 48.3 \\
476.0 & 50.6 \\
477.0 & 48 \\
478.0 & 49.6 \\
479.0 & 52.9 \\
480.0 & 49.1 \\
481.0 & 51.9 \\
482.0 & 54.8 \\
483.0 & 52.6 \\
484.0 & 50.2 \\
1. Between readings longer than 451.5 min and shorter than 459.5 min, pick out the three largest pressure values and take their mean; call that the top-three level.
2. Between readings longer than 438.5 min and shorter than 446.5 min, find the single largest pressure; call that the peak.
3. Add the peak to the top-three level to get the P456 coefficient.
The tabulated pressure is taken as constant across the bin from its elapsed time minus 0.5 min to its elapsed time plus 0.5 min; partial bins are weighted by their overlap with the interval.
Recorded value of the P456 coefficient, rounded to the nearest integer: 119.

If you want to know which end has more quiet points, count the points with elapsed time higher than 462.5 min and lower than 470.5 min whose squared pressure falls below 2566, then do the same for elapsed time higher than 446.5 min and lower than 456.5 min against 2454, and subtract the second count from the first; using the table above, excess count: 7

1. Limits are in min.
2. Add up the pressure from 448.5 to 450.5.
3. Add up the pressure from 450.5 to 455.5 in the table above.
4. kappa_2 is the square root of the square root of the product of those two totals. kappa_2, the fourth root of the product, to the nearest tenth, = 12.9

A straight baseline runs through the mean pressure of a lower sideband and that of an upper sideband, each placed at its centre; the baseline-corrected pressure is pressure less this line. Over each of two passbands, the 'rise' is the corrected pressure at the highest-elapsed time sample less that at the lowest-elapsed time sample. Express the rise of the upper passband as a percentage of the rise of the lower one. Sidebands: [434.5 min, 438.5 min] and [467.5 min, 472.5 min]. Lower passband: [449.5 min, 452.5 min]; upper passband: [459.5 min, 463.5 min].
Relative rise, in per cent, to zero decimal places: -165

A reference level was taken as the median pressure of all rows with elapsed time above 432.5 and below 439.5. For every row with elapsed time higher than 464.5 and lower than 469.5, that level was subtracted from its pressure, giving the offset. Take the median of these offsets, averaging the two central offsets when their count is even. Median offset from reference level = -10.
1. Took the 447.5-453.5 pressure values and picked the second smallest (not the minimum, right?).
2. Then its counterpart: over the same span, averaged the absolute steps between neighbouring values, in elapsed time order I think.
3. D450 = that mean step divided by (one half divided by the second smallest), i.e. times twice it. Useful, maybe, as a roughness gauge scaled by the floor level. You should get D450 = 149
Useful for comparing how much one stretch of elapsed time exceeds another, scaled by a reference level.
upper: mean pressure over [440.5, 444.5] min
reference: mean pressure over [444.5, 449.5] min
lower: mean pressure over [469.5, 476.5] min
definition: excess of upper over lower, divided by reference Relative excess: 0.16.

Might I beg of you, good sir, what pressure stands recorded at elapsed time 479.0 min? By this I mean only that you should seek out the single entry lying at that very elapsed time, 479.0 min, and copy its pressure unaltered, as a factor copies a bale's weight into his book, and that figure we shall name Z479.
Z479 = 52.9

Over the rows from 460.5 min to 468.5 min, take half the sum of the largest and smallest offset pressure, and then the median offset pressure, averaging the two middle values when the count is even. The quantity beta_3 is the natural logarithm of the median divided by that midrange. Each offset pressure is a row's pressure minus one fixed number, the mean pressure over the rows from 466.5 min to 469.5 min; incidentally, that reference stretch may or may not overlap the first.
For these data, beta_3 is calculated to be -0.38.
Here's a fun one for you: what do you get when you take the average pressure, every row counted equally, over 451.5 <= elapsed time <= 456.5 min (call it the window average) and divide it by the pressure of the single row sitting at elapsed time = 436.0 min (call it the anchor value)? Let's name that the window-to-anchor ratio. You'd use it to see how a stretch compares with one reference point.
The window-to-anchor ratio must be 1.1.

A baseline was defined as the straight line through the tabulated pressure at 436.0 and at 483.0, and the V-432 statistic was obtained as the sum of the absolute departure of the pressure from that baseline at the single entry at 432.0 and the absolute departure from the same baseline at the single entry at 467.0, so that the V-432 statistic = 13.7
